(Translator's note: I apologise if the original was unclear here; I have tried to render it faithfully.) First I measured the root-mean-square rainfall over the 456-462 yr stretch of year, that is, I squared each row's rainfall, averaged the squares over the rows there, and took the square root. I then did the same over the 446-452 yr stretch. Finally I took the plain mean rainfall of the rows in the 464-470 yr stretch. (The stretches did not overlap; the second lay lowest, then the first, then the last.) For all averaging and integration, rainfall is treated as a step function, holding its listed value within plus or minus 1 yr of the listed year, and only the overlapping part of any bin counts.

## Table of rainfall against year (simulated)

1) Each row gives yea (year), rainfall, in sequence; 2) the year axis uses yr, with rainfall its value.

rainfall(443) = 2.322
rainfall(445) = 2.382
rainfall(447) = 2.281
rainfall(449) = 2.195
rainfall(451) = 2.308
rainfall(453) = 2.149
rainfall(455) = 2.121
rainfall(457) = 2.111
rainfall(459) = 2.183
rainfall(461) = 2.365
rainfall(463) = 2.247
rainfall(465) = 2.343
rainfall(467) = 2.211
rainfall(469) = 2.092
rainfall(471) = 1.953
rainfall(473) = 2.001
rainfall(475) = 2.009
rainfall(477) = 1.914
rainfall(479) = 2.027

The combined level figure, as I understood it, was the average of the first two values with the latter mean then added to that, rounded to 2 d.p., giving 4.46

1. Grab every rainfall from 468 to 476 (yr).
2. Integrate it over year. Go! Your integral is 16.1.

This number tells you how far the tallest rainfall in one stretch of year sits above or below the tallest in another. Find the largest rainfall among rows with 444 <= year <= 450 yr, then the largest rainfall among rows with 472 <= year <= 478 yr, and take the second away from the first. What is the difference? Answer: 0.4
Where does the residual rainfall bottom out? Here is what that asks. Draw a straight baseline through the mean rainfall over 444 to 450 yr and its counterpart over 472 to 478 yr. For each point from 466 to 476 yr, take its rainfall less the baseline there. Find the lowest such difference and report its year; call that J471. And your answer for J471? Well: 471 yr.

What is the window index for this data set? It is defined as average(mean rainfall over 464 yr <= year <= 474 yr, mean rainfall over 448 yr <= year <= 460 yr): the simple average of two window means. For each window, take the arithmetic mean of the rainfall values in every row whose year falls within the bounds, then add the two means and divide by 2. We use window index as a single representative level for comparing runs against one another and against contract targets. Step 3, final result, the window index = 2.15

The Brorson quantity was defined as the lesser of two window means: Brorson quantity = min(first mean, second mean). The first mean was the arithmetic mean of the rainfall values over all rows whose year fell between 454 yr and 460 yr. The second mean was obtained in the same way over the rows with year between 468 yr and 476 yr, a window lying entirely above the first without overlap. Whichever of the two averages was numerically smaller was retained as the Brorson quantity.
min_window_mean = 2.01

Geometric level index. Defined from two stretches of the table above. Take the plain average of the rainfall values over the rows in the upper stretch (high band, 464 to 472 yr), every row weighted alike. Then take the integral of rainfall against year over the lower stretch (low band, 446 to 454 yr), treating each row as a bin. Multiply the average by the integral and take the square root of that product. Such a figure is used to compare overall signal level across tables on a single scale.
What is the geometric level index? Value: 6.20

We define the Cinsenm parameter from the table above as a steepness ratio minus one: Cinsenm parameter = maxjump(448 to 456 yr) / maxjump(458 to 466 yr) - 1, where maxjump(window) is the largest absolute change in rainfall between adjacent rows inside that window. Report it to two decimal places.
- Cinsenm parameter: -0.13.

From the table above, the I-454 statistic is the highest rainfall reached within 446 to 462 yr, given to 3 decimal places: 2.365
